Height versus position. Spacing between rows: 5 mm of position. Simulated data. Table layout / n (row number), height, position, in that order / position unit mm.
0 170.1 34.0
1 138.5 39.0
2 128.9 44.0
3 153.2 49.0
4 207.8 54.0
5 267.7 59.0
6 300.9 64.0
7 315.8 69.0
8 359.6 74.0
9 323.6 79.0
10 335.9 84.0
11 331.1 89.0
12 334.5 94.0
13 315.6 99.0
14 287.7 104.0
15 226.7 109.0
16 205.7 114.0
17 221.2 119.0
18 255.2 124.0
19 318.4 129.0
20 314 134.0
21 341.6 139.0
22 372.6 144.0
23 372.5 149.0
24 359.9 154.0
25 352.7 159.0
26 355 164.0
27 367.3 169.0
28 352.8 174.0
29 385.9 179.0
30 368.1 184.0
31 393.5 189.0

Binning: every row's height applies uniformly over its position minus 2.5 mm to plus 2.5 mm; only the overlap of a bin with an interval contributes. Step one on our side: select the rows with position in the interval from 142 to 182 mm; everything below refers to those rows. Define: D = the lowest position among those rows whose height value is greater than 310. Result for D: 144.0 mm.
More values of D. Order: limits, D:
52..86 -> 69.0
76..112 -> 79.0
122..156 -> 129.0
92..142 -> 94.0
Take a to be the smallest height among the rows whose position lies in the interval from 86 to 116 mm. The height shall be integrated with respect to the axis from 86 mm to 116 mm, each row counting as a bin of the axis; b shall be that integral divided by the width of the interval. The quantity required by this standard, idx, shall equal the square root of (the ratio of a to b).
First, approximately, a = 205.7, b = 286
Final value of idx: 0.85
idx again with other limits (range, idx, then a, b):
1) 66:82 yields 0.98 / 315.8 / 332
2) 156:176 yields 0.99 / 352.7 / 357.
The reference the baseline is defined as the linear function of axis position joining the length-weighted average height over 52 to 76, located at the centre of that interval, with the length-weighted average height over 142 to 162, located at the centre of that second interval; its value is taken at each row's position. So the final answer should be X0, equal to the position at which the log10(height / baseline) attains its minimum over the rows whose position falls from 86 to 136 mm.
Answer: 114.0 mm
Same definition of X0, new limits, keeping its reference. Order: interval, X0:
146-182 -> 174.0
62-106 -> 104.0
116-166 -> 119.0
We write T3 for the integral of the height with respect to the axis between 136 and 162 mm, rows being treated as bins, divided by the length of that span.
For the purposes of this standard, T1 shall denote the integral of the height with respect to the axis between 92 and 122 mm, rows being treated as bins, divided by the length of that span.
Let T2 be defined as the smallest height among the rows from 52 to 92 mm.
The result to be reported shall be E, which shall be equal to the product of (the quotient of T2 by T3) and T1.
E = 153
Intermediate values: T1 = 264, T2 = 207.8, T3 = 359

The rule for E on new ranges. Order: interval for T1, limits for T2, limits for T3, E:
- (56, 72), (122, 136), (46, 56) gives 425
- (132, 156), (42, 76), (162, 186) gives 124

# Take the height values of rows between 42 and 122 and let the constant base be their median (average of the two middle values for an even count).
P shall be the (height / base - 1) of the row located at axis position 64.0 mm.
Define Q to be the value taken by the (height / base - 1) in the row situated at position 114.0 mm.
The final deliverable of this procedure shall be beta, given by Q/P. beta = -13.4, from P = 0.02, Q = -0.30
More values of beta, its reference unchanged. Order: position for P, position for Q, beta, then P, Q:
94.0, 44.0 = -4.1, 0.14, -0.56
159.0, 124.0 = -0.7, 0.20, -0.13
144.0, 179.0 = 1.2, 0.27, 0.31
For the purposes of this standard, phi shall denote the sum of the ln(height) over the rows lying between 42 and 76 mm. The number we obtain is 38.2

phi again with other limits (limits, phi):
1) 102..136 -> 38.9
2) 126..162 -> 40.9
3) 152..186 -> 41.3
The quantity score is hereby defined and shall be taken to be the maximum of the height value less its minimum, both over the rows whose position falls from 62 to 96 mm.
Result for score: 59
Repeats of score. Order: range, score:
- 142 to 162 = 20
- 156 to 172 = 15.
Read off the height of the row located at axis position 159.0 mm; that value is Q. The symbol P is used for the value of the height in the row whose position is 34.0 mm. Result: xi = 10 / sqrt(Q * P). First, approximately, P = 170.1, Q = 352.7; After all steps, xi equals 0.0408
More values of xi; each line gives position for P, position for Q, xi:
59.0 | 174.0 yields 0.0325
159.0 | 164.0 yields 0.0283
